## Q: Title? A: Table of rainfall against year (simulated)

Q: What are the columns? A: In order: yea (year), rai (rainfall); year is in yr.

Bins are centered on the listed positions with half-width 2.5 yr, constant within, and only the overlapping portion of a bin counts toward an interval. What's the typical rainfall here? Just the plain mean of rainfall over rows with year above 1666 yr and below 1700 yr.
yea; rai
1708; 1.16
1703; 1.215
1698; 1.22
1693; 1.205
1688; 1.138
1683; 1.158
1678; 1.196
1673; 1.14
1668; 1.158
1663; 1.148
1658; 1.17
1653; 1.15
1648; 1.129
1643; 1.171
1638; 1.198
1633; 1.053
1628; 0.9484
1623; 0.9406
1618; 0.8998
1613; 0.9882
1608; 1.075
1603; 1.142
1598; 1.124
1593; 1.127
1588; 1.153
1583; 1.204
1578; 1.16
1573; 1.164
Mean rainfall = 1.17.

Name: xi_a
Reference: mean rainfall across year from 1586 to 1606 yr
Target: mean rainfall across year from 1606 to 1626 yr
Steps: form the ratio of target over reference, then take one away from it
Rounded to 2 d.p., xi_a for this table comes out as -0.14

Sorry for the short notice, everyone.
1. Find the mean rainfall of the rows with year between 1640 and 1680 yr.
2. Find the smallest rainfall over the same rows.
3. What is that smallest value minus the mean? -0.029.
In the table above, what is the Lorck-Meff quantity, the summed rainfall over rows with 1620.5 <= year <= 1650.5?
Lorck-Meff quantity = 6.44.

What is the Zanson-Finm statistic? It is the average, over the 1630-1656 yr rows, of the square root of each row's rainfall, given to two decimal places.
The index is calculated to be 1.07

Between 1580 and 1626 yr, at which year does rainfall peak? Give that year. 1583 yr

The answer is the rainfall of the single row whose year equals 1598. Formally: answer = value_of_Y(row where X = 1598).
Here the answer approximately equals 1.124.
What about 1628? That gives 0.9484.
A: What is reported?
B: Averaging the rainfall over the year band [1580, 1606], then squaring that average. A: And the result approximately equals 1.32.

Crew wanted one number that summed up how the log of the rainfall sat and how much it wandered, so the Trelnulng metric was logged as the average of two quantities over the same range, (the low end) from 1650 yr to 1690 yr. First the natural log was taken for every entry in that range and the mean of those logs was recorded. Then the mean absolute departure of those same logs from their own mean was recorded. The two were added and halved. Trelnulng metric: 0.079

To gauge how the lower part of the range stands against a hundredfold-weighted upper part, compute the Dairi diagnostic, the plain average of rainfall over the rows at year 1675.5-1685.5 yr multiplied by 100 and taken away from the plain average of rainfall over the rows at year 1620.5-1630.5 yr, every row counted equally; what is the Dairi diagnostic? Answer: -117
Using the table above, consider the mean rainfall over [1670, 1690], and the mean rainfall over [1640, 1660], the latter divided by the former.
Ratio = 1.00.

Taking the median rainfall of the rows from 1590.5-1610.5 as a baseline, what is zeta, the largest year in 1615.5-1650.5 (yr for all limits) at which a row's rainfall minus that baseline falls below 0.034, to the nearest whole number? 1648 yr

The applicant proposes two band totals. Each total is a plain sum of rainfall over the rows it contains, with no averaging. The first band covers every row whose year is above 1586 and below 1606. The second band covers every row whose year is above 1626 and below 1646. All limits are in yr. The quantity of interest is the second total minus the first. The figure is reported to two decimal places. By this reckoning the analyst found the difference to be -0.18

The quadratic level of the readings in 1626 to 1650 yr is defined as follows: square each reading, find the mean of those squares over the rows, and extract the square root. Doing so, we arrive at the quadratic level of 1.10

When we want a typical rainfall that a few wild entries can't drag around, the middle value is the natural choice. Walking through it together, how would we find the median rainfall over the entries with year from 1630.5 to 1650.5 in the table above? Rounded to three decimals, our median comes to 1.150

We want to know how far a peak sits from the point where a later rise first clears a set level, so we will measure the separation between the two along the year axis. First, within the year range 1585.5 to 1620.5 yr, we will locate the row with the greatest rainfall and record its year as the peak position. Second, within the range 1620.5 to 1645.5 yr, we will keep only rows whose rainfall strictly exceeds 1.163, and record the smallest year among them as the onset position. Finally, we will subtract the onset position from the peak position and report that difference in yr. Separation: -50 yr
